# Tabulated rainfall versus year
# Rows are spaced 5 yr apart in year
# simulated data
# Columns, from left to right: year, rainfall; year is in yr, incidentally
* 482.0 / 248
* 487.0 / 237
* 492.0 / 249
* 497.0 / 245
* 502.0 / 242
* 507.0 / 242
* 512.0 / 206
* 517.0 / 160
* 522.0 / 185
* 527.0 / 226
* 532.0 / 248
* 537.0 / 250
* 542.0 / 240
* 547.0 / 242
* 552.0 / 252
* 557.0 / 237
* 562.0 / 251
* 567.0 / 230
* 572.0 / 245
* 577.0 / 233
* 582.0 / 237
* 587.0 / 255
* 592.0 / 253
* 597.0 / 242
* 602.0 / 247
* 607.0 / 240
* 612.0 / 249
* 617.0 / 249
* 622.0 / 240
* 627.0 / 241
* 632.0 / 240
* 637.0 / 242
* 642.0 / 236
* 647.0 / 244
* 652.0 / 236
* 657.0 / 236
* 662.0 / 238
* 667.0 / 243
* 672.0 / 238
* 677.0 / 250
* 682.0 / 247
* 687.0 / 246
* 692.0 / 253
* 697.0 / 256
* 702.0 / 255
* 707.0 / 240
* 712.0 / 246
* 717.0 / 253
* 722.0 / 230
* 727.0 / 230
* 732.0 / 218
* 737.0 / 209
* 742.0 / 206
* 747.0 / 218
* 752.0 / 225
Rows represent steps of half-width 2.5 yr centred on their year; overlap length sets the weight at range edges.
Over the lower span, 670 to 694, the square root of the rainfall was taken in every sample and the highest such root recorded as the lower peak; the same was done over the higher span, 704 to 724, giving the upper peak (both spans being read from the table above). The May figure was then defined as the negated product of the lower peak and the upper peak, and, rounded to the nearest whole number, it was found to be -253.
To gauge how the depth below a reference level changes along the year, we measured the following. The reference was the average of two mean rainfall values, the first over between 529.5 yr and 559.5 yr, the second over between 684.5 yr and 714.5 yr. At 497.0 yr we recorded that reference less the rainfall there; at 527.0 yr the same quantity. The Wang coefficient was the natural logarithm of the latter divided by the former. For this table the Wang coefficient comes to 2.3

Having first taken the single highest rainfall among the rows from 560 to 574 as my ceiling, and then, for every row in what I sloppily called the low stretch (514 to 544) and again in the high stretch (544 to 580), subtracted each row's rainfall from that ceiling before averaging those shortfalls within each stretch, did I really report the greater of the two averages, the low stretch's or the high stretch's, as 33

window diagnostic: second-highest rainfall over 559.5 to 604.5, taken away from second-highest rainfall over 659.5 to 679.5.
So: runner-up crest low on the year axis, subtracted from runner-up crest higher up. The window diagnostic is -10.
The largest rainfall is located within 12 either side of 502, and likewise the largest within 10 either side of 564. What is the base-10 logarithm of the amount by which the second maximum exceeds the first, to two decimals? 0.30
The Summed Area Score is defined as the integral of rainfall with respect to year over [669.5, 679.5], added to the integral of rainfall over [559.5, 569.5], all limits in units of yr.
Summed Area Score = 4845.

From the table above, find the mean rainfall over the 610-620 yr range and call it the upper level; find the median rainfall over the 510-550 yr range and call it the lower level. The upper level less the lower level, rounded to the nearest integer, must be 16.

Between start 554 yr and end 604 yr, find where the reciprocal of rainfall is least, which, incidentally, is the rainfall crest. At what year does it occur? 587.0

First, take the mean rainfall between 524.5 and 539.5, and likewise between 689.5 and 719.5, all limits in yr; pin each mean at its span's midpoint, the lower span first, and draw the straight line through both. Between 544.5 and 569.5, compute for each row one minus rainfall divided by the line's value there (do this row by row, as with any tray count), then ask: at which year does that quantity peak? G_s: 567.0 yr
